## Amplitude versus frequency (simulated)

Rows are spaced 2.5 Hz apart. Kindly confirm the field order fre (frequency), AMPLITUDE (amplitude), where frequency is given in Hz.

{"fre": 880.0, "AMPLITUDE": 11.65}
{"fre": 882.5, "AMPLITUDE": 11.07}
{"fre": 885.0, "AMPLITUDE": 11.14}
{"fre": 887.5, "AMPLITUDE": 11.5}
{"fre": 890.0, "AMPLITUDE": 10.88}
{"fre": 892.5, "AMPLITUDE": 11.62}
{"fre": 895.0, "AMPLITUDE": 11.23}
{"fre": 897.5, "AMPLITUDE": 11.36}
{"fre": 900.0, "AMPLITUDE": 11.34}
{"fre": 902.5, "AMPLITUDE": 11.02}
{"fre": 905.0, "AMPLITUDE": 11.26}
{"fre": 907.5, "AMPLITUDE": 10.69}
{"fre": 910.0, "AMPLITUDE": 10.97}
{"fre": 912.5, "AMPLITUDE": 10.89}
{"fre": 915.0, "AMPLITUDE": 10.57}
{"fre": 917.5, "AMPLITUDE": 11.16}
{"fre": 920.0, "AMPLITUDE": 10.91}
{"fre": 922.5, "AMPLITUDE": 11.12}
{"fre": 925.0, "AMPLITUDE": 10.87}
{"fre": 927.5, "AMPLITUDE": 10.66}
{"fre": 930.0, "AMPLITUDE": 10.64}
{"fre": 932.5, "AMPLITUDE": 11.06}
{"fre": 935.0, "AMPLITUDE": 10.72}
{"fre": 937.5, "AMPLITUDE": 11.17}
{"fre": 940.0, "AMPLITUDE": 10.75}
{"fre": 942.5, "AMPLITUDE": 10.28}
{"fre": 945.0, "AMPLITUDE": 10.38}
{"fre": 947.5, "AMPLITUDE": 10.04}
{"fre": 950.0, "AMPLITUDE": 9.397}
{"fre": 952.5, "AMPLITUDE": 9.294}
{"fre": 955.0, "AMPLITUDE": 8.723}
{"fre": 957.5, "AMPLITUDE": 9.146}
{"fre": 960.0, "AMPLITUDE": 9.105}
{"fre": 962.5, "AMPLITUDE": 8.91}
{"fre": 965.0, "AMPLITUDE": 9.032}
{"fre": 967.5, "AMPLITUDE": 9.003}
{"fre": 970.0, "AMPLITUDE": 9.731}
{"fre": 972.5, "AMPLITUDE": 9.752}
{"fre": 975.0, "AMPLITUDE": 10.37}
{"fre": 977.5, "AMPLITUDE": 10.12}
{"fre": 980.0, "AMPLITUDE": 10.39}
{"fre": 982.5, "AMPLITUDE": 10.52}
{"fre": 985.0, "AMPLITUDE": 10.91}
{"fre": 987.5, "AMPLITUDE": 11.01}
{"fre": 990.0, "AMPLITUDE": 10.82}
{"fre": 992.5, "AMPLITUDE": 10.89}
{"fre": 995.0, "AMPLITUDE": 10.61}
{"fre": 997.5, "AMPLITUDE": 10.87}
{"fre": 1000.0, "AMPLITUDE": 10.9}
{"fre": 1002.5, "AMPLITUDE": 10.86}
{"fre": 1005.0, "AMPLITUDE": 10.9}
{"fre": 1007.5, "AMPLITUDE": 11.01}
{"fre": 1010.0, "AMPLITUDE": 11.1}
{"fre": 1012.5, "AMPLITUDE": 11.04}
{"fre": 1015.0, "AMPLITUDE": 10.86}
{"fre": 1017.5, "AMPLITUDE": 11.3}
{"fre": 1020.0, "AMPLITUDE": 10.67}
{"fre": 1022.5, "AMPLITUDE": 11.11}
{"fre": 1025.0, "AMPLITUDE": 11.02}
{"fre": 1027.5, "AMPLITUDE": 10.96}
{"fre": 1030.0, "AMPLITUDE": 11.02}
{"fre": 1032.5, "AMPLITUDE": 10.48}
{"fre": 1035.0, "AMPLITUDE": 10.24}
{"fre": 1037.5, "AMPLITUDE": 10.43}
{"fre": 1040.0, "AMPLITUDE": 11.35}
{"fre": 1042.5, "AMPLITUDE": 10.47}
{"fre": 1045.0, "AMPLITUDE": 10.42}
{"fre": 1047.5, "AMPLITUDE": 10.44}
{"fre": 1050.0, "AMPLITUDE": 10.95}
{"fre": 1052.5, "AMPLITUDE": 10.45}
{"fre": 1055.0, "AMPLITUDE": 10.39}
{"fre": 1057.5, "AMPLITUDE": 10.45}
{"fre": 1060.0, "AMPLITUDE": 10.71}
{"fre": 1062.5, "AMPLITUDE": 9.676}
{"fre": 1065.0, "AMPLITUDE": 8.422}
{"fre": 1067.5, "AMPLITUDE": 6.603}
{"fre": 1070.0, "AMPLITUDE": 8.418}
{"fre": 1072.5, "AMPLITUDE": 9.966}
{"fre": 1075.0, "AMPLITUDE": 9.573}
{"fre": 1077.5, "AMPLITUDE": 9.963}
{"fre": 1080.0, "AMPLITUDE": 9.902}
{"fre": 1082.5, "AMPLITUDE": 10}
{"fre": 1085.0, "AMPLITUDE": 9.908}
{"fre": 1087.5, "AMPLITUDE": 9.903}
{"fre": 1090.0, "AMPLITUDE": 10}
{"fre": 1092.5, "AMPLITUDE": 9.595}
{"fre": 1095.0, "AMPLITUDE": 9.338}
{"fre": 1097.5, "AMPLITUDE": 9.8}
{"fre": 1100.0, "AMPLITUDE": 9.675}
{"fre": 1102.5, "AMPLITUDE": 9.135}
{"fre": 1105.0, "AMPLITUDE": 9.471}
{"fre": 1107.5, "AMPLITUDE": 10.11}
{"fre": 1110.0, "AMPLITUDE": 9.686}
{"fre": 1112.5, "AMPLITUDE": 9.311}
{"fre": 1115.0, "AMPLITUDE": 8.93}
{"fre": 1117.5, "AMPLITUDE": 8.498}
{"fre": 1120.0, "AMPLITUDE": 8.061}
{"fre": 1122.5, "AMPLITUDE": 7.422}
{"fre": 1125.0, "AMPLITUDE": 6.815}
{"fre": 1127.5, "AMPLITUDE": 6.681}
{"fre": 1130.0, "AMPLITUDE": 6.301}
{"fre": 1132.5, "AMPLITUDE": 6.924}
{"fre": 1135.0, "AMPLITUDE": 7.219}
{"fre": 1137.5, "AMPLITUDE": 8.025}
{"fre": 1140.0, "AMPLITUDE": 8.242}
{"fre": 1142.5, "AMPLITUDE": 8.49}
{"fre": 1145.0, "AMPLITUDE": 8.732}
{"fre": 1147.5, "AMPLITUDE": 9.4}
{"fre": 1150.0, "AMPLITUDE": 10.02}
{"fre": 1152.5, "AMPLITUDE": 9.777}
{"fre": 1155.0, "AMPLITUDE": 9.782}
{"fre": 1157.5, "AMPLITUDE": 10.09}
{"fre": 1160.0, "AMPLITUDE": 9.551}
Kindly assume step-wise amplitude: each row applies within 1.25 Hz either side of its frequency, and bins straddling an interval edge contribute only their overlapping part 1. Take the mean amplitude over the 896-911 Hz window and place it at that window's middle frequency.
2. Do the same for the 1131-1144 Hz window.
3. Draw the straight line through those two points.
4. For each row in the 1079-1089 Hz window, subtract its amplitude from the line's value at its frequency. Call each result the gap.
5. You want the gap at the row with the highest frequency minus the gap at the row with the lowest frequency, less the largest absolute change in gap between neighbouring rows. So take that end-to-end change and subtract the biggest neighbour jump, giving -0.24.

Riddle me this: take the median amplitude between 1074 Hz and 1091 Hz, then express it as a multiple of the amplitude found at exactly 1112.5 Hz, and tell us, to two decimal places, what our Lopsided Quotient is 1.06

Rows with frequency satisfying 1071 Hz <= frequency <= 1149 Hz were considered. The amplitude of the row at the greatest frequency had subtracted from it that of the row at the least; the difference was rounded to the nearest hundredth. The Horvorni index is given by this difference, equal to -0.57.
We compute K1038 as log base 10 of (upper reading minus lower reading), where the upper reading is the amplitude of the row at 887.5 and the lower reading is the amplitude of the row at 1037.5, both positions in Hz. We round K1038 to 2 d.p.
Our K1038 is 0.03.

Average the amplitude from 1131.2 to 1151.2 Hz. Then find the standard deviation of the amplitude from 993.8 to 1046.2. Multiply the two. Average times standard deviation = 2.5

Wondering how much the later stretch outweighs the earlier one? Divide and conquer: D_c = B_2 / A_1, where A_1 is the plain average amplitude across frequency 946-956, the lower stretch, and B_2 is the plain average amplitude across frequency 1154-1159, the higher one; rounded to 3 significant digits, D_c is 1.06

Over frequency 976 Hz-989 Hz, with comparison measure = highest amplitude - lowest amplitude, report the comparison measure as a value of 0.89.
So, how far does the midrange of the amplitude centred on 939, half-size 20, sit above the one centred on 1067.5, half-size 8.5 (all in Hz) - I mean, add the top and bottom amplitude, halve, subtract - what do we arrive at 1.3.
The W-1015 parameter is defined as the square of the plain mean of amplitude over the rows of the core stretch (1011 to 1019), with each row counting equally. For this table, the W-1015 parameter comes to 122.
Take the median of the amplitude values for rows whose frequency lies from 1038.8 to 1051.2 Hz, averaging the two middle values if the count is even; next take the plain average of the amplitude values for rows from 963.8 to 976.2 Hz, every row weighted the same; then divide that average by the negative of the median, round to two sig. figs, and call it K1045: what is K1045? -0.91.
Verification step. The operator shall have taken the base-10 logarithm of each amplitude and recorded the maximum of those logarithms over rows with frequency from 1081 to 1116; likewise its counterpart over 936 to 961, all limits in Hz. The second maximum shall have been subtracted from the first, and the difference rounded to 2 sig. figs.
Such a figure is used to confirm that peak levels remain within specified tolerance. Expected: -0.043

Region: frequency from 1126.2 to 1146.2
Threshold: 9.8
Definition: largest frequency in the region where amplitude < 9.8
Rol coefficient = 1145.0 Hz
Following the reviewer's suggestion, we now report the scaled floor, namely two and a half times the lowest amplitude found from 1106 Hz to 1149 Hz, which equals 15.8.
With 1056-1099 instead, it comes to 16.5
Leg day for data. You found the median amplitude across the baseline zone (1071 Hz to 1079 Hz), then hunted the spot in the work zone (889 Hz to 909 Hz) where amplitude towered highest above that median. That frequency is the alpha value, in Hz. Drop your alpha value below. 892.5 Hz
